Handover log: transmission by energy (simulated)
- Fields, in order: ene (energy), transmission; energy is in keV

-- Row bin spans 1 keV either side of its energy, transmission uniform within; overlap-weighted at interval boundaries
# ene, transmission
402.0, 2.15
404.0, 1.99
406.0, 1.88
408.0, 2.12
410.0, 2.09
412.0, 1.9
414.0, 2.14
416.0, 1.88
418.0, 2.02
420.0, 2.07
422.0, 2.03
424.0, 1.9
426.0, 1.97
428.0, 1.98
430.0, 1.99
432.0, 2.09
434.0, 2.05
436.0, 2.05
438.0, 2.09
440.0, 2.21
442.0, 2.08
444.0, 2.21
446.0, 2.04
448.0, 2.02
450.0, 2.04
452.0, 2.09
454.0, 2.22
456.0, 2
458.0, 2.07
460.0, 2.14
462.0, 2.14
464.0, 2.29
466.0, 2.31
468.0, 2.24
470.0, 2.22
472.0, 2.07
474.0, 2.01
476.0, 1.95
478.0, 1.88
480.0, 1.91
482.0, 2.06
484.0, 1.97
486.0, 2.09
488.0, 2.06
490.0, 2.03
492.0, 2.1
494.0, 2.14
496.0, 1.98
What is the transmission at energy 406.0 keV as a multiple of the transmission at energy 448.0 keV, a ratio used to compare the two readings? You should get 0.93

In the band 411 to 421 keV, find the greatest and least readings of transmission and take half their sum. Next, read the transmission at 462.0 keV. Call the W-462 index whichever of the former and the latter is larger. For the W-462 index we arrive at 2.14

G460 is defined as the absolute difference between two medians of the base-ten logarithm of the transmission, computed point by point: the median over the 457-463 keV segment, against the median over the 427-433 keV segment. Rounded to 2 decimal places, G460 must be 0.03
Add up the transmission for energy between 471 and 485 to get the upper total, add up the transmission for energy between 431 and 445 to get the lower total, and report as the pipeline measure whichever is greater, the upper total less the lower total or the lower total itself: 14.8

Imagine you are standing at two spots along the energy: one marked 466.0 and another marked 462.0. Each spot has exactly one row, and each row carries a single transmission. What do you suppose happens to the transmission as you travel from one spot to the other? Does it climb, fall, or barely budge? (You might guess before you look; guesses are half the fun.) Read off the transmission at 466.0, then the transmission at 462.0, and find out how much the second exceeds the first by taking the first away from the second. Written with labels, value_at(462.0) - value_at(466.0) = -0.17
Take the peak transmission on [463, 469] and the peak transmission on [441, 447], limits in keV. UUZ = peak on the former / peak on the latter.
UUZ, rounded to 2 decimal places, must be 1.05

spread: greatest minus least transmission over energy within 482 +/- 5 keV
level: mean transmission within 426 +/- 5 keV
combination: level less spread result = 1.76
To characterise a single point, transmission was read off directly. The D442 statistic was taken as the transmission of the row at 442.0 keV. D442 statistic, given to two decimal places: 2.08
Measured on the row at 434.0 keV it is 2.05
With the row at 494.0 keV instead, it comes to 2.14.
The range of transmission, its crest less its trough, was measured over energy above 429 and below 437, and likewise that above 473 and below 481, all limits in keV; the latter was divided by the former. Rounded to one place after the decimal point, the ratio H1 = 1.3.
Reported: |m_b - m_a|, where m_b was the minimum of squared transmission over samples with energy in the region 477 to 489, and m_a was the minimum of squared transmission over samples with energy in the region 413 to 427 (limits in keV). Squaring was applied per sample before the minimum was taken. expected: 0.00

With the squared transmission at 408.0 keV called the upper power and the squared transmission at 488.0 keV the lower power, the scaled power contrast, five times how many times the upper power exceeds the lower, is 5.3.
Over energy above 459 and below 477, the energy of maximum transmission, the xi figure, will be 466.0 keV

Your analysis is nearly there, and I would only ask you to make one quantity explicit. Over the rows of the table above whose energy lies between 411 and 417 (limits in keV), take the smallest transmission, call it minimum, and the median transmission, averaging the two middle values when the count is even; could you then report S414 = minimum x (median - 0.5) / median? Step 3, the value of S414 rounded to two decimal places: 1.39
